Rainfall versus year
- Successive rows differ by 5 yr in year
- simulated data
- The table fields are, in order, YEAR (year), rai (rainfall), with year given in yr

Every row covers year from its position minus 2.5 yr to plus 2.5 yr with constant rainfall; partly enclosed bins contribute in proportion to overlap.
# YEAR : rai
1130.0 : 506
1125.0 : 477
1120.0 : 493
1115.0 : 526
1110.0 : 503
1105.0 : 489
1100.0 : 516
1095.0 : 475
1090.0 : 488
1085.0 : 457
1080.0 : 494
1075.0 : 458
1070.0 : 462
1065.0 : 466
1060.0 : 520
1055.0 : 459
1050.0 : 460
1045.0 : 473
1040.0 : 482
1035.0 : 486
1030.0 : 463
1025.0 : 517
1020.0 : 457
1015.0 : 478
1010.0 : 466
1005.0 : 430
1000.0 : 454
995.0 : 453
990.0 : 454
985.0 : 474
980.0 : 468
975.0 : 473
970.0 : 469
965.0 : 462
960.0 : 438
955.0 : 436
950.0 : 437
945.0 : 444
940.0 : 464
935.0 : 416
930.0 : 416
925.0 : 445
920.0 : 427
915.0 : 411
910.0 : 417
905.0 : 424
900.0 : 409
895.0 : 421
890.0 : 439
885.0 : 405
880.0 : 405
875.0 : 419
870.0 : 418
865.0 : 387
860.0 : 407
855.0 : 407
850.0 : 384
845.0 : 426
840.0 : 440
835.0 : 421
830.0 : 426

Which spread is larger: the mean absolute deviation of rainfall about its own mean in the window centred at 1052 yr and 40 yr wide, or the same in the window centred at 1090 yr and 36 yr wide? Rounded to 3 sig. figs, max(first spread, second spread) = 16.4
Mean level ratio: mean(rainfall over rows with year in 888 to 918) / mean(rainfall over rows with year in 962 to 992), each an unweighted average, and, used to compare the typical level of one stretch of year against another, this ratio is 0.900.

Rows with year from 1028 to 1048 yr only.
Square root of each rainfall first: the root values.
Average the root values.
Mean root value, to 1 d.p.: 21.8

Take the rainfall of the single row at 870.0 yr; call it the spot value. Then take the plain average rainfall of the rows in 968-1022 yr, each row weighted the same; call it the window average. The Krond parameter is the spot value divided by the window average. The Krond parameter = 0.906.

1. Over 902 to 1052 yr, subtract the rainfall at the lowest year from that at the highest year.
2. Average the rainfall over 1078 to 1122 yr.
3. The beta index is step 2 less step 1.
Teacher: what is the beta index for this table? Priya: 457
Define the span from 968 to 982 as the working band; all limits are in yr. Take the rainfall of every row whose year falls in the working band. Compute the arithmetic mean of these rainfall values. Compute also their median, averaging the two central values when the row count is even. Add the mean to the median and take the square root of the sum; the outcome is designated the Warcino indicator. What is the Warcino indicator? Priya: 30.6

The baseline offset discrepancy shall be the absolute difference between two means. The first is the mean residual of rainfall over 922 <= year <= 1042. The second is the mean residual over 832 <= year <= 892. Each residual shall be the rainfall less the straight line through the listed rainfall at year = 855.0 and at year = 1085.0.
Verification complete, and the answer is 18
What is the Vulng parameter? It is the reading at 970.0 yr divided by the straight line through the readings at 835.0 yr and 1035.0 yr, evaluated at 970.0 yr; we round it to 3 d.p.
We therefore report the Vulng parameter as 1.009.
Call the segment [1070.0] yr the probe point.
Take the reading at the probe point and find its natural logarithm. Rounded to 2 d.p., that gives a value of 6.14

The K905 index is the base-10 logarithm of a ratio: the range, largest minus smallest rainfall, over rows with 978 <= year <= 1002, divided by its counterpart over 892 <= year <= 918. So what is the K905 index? 0.15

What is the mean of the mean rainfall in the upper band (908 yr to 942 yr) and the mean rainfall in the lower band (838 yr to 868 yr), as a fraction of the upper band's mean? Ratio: 0.977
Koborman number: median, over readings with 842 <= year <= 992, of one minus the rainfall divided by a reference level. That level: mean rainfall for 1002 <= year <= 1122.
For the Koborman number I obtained 0.11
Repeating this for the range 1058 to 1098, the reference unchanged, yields 0.02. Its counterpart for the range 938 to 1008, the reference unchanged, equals 0.05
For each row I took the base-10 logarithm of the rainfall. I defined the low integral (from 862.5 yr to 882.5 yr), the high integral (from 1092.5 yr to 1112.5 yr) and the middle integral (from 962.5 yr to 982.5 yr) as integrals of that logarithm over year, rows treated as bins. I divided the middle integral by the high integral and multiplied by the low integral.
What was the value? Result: 51.7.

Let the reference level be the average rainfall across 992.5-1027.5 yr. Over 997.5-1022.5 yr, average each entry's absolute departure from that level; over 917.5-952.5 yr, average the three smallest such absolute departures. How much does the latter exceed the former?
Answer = 0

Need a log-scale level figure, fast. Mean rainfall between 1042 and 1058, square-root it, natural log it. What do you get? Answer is 3.07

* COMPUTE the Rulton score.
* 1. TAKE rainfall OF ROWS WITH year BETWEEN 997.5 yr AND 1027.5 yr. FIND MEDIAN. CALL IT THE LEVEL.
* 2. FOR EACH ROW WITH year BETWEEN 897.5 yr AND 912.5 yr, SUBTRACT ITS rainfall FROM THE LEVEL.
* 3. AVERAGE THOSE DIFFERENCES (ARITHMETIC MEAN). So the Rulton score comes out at 45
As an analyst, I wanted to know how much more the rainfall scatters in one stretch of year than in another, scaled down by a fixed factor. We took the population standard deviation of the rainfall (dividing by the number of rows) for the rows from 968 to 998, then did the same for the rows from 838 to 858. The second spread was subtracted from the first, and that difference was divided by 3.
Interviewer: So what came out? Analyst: -4.2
